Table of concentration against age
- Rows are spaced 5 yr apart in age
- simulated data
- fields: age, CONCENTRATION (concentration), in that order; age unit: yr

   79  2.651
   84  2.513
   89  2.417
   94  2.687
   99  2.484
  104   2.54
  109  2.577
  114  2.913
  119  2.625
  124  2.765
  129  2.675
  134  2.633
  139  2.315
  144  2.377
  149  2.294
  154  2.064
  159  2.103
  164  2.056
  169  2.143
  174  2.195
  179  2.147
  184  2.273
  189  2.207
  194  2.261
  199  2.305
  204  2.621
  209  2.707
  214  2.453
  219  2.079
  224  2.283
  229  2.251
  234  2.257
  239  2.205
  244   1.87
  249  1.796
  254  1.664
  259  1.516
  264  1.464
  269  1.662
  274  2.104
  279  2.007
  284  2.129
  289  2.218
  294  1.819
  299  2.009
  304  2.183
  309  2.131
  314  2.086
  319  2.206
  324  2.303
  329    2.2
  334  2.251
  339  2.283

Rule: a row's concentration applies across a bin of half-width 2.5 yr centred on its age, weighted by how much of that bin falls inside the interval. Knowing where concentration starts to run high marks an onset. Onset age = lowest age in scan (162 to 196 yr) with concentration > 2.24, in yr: 184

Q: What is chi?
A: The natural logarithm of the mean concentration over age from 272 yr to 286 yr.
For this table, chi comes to 0.73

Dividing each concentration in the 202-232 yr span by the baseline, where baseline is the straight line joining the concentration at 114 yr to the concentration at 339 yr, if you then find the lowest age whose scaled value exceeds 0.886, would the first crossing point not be 204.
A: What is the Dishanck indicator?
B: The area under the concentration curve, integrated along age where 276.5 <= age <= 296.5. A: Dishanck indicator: 41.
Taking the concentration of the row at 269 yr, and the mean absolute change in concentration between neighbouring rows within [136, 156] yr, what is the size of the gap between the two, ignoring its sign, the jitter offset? 1.54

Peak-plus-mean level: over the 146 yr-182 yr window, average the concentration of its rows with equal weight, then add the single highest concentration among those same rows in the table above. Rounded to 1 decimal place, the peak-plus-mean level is 4.4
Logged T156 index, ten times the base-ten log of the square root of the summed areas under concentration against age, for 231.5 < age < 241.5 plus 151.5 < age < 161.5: 8.2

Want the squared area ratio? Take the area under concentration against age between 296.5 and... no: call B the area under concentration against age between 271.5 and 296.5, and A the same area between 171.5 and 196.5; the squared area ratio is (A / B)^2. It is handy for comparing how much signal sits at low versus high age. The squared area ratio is 1.16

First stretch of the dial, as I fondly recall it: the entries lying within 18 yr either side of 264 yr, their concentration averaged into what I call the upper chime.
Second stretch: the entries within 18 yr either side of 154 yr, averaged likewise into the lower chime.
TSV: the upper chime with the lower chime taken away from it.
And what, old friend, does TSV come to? -0.45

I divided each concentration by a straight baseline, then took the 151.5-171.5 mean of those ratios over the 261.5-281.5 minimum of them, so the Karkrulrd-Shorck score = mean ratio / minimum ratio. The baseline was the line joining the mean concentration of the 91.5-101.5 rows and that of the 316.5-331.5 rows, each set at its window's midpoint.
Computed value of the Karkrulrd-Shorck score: 1.34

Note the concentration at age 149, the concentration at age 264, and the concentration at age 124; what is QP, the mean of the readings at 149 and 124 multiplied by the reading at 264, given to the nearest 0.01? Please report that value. 3.70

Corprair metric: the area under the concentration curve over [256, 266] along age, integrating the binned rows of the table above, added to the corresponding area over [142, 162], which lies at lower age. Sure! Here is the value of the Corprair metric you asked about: 59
